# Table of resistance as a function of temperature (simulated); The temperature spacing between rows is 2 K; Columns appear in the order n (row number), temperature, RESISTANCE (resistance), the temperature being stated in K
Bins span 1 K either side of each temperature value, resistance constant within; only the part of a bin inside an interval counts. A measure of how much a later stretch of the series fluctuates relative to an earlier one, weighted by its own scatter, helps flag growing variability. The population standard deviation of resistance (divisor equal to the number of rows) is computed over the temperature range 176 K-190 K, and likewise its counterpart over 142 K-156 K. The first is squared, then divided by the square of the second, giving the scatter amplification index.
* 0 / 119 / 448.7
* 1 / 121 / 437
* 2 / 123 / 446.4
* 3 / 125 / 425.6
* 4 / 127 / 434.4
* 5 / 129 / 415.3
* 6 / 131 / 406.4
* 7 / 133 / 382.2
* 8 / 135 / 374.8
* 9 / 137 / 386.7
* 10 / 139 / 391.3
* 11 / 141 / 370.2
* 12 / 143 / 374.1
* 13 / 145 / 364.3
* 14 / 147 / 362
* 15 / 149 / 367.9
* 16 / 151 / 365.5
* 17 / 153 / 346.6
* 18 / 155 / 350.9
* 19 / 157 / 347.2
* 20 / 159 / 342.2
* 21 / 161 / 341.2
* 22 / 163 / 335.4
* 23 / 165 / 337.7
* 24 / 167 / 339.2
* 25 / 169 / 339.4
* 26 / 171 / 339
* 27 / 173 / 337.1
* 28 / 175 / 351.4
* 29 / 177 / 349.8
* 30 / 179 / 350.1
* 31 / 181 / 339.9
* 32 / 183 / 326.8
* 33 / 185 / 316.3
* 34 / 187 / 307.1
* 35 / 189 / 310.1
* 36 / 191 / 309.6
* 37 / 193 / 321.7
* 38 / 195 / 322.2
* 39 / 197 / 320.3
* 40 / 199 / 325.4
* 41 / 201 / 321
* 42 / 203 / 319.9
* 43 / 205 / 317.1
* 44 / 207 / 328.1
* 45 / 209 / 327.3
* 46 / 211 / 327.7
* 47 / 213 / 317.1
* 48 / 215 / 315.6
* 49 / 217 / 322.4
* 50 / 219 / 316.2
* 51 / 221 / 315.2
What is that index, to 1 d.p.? 3.6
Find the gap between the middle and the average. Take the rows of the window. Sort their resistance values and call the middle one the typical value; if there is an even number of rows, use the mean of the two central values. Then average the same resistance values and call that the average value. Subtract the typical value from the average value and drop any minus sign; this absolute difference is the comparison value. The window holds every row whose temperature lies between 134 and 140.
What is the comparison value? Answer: 2.4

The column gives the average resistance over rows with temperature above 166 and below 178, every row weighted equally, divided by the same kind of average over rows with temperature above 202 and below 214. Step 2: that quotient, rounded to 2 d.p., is 1.06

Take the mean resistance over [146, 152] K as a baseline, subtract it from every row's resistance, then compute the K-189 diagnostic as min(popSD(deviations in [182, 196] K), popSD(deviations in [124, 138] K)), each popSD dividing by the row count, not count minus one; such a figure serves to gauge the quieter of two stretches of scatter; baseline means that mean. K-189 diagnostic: 7.0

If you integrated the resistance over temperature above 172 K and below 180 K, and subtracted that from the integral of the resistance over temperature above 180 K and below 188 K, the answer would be -197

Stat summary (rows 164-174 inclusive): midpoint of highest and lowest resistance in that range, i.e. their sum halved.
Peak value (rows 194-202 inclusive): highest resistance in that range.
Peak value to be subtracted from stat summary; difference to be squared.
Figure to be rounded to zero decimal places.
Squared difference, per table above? 165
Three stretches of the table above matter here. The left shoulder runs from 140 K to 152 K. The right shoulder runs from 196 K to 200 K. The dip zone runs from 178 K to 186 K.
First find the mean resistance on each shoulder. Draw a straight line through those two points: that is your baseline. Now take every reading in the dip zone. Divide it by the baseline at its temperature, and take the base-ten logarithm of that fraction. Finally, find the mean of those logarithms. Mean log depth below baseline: -0.005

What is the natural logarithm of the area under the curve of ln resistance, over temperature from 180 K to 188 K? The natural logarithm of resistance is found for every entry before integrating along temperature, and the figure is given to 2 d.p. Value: 3.83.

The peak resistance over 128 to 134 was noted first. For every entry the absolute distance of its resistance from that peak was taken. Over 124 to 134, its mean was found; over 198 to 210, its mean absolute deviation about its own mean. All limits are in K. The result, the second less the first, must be -10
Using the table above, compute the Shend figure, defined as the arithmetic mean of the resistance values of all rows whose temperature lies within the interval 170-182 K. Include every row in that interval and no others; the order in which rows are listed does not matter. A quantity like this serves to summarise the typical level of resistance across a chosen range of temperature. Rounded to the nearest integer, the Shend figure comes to 345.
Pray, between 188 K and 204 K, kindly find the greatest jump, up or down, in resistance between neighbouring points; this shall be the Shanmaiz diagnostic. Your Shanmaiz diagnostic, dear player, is 12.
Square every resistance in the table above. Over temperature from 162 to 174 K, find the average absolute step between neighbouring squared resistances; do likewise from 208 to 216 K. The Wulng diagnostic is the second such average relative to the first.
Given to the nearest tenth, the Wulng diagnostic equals 3.2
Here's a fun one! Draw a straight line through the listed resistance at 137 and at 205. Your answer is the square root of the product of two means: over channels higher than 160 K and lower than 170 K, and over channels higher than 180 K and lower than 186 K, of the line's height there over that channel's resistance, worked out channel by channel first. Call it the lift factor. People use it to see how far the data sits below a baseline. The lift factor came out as 1.05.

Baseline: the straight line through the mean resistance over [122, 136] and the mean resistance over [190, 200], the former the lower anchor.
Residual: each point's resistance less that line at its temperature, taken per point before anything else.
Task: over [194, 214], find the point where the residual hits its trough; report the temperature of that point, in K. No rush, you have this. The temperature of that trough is 195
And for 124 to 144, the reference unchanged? 135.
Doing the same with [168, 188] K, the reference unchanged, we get 187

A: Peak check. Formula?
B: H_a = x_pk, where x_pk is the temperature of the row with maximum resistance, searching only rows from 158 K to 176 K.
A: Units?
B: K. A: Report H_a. 175 K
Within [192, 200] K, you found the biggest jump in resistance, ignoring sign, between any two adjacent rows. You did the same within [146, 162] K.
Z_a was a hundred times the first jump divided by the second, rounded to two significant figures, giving 27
